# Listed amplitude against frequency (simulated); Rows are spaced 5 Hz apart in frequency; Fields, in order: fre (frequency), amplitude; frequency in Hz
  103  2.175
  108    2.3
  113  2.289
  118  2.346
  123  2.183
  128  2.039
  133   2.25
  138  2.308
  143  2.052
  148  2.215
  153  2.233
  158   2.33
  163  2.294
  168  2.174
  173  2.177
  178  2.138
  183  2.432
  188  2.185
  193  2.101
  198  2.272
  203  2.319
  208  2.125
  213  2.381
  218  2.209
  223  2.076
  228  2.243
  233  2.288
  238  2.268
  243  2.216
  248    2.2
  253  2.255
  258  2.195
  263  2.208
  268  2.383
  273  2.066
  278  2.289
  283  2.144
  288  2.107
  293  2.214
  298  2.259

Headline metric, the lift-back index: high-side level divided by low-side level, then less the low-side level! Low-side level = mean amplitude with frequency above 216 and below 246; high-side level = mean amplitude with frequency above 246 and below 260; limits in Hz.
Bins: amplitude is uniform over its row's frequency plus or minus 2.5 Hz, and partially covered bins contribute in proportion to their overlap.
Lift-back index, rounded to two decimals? -1.22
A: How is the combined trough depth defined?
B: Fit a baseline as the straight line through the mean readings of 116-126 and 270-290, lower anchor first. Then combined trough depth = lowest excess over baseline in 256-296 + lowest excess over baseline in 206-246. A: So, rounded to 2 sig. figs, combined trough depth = -0.21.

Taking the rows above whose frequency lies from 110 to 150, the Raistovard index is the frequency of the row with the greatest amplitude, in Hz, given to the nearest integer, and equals 118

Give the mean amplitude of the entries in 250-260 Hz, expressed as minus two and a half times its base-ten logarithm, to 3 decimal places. -0.868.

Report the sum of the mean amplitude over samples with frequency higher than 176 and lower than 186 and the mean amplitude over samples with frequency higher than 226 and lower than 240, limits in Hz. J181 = 4.55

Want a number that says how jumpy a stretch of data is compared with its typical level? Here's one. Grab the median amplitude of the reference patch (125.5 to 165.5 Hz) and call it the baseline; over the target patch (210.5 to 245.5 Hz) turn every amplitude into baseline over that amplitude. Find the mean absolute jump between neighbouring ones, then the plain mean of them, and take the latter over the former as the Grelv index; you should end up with 22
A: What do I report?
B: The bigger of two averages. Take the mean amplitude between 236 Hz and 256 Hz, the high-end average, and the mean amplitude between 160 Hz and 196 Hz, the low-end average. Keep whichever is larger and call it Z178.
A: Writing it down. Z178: 2.23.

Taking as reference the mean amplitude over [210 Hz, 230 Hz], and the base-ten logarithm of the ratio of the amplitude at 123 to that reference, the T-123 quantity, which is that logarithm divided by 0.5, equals -0.02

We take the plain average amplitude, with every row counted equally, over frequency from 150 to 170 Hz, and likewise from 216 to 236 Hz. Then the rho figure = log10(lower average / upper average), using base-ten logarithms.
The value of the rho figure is 0.010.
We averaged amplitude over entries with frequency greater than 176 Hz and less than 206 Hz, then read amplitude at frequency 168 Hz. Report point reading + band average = 4.415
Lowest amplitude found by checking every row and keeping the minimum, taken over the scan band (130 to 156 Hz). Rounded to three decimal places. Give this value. 2.052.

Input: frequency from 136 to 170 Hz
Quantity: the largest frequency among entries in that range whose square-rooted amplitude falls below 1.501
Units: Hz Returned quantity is 168 Hz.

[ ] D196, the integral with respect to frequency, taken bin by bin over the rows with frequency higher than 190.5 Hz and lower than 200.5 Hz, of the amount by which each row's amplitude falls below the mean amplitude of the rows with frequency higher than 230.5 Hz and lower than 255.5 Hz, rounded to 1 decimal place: 0.6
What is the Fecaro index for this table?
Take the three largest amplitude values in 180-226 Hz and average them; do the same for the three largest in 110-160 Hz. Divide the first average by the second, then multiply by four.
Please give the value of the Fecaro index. 4.08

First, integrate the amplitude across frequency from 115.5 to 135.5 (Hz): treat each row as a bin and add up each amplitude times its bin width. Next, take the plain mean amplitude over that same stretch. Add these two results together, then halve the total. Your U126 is 23.1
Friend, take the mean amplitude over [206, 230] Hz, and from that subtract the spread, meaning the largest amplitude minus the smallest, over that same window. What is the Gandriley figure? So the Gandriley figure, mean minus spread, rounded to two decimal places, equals 1.90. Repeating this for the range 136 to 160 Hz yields 1.95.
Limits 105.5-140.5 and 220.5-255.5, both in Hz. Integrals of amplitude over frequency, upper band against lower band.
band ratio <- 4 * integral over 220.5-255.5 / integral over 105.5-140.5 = 3.96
